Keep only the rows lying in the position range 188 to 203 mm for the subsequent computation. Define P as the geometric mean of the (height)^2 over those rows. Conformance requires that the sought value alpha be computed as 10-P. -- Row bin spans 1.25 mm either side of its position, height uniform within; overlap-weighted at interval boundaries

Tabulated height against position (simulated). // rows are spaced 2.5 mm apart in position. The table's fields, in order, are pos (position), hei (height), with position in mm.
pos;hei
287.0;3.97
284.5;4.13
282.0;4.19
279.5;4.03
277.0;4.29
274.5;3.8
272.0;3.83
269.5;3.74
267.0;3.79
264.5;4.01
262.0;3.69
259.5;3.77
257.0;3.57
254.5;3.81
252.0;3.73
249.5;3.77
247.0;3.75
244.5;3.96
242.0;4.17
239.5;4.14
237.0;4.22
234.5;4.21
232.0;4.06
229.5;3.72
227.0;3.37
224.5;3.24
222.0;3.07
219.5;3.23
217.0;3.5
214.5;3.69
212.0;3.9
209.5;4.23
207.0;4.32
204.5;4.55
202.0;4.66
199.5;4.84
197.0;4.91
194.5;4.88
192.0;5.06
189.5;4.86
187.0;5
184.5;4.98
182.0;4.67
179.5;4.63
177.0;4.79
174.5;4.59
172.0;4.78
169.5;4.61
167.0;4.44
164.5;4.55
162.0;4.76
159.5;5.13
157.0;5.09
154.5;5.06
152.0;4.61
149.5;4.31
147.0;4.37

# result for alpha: -13.7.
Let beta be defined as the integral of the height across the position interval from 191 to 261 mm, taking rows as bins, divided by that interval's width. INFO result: 4.01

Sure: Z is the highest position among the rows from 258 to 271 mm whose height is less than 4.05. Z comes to 269.5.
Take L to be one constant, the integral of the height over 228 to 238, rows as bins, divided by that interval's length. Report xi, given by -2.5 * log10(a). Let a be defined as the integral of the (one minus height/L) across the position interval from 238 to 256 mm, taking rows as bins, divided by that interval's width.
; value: 3.8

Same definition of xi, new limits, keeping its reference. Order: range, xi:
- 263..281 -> 4.0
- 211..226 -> 2.1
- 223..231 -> 2.1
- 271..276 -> 3.3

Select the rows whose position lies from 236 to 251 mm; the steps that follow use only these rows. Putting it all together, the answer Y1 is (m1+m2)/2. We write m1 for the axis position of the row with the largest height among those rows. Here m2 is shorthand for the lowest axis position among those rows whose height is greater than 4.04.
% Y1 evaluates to 237.0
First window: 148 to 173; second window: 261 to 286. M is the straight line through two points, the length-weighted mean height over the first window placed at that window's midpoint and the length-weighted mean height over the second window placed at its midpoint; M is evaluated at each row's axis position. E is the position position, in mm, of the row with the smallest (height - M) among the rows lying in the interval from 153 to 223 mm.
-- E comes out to 222.0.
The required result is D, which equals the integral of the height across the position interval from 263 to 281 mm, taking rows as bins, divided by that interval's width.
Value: 3.9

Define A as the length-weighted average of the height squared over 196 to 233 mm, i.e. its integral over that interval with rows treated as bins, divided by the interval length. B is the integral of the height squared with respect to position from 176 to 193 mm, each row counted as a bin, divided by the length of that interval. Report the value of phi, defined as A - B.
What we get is -8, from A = 16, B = 24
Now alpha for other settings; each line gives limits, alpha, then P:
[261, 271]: -4.5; 14.5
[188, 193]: -14.6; 24.6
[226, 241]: -5.5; 15.5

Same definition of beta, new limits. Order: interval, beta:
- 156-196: 4.80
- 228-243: 4.07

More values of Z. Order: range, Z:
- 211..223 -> 222.0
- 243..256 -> 254.5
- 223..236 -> 229.5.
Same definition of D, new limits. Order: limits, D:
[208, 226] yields 3.6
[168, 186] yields 4.7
